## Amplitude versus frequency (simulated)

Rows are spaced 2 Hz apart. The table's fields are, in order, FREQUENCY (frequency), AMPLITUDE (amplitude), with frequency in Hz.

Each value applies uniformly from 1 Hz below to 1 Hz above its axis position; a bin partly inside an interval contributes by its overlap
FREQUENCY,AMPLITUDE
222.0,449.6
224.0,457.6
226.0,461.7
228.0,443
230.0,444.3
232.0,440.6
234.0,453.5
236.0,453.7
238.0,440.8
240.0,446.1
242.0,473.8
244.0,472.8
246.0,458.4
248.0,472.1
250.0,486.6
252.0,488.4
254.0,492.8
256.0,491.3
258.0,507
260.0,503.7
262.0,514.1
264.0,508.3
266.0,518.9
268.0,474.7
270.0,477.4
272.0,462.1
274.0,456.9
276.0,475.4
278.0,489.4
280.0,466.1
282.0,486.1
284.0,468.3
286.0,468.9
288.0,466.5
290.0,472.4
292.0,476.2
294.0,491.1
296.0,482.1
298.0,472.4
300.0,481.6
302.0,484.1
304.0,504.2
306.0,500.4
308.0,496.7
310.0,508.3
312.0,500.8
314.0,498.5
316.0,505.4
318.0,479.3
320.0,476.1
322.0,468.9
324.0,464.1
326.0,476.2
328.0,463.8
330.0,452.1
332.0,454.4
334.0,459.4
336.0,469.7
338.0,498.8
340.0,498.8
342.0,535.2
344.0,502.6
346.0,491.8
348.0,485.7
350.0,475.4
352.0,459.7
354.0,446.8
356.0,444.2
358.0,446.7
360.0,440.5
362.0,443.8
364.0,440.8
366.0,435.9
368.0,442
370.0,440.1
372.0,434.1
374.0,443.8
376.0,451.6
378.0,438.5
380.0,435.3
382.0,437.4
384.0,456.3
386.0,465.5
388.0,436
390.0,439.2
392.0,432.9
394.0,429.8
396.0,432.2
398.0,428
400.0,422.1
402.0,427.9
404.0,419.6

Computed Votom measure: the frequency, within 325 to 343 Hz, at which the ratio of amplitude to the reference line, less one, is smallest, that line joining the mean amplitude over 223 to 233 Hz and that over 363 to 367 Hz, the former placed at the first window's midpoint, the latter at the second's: 330.0 Hz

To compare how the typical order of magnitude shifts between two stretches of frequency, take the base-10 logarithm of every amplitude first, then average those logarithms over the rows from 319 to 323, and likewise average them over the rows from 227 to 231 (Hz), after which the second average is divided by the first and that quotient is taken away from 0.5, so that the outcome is -0.490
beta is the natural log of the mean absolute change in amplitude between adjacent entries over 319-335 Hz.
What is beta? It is 2.1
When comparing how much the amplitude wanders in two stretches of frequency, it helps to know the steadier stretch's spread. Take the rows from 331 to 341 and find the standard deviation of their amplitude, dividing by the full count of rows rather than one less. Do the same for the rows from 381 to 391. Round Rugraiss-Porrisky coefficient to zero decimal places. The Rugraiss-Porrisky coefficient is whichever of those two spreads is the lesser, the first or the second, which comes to 12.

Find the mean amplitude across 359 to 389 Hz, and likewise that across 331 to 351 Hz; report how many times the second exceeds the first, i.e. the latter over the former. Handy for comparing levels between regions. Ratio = 1.10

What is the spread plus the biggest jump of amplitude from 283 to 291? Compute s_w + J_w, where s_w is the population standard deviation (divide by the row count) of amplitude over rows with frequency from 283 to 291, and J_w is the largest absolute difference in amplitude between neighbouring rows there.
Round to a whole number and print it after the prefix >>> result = 8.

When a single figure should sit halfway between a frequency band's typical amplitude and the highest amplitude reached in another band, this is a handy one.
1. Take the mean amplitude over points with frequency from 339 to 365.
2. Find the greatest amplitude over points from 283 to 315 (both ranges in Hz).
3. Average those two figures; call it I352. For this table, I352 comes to 489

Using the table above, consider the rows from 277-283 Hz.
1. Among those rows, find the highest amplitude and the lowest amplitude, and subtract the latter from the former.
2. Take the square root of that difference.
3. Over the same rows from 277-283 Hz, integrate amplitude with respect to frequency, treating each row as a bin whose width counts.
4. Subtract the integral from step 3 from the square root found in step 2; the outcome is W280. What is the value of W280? -2878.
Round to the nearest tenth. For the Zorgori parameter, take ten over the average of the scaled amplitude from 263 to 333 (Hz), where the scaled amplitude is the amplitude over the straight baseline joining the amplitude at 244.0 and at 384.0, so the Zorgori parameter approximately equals 9.7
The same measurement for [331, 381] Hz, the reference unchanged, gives 10.0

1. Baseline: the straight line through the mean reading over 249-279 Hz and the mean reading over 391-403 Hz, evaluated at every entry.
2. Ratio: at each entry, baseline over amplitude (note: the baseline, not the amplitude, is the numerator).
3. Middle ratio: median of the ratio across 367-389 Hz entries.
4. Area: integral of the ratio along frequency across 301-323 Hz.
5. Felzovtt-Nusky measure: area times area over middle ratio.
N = 438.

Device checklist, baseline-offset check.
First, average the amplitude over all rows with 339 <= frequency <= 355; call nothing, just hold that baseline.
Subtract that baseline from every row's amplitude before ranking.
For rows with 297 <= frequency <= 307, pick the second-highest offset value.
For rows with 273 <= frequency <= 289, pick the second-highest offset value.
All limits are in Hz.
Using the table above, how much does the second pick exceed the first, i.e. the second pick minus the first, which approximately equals -14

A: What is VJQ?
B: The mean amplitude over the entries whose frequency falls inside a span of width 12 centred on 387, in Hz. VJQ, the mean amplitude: 445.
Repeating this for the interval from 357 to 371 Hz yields 441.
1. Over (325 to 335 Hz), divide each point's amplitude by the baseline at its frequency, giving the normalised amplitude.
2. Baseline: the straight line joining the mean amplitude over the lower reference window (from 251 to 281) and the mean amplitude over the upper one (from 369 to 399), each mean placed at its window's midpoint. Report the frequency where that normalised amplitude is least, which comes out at 330.0 Hz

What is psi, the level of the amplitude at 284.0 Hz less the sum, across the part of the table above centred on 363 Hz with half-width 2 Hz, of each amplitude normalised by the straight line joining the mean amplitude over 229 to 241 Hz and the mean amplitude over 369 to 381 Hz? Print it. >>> 466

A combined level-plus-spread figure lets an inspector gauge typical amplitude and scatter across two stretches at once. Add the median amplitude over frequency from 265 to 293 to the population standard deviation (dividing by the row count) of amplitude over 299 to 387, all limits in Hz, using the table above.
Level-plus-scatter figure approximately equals 499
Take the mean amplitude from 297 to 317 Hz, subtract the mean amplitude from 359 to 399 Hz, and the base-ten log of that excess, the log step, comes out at 1.74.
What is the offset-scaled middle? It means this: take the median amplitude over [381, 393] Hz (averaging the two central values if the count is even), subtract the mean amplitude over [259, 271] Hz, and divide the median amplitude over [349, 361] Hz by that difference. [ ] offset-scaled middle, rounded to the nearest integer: -7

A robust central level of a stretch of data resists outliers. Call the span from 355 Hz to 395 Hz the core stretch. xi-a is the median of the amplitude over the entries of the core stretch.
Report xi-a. 440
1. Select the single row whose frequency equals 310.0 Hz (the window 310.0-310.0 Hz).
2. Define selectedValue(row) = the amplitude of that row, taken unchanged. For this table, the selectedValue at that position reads 508.3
